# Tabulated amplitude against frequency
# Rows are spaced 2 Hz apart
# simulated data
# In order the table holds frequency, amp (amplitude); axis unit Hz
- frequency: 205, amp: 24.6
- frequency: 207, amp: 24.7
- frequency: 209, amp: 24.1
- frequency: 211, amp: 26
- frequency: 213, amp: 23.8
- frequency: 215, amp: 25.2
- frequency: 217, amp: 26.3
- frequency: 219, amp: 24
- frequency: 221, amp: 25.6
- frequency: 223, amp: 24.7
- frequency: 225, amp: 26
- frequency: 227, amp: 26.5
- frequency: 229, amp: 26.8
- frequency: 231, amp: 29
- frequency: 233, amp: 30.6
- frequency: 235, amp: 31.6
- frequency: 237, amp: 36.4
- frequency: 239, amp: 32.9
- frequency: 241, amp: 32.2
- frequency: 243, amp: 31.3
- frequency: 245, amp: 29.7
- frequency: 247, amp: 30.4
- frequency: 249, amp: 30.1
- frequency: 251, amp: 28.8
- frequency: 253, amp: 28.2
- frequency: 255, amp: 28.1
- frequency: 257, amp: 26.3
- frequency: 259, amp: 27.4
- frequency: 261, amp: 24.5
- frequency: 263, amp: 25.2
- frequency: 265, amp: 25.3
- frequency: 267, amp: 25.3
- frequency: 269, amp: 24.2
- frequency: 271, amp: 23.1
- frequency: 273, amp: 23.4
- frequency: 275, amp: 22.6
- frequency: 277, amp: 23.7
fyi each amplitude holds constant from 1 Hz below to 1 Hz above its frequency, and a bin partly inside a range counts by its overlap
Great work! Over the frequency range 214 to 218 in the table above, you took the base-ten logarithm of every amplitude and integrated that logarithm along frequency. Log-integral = 5.64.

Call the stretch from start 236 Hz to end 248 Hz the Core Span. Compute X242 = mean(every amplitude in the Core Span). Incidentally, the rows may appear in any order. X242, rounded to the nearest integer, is 32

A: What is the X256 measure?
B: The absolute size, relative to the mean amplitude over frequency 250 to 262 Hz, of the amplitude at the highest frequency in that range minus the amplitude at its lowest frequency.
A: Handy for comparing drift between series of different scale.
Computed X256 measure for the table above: 0.16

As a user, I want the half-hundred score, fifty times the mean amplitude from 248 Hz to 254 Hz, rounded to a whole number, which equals 1452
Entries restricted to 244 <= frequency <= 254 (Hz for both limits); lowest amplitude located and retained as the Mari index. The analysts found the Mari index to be 28.2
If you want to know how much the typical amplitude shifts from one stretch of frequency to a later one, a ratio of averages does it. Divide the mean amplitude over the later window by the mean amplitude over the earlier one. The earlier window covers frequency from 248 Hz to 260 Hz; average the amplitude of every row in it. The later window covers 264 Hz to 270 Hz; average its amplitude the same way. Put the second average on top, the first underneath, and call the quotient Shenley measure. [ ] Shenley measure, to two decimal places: 0.89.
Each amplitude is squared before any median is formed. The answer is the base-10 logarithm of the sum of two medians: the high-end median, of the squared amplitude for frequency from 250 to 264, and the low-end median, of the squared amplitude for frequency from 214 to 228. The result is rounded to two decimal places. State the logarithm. 3.15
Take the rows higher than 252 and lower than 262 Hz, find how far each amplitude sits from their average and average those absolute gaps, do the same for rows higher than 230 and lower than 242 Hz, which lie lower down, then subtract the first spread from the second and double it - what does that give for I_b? 1.0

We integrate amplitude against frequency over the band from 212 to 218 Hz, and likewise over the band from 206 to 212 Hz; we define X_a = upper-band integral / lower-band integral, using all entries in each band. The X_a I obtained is 1.01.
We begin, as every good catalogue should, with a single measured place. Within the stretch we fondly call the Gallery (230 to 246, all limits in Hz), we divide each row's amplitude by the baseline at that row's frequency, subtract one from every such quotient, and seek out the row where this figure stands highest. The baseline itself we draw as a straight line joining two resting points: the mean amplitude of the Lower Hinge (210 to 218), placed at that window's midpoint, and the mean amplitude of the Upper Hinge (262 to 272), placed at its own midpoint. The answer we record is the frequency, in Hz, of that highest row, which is 237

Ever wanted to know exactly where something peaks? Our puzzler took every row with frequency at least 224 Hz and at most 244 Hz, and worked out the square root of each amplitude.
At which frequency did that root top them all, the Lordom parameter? 237 Hz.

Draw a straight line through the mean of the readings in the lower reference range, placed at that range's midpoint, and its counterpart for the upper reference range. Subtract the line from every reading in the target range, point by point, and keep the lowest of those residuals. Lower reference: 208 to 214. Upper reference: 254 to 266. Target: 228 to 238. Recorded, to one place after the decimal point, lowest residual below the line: 1.6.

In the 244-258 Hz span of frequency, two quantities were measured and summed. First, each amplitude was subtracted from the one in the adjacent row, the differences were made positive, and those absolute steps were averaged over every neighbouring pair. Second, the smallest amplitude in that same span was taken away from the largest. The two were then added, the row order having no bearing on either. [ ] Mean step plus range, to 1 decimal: 4.9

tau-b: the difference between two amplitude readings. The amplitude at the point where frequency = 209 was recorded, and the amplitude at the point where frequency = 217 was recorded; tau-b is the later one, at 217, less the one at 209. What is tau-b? 2.2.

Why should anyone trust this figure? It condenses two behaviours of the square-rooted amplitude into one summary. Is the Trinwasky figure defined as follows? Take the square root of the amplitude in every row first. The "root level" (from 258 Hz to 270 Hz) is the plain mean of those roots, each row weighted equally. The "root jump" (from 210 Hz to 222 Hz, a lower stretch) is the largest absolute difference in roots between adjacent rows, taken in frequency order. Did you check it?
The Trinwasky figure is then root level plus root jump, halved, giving 2.6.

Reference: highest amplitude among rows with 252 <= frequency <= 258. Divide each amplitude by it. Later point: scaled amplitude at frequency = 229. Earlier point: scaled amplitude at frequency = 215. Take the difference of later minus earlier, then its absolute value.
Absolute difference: 0.057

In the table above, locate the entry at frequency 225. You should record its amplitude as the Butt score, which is 26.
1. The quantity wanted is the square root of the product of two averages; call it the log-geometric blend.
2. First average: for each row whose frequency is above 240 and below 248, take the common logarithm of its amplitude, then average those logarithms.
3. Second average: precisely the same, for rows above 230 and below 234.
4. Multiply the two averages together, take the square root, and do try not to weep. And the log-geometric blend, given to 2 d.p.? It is 1.48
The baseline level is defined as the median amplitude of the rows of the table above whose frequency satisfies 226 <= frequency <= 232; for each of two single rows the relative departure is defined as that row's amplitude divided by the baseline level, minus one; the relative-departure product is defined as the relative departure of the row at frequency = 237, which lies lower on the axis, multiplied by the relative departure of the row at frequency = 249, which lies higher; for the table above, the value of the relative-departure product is 0.044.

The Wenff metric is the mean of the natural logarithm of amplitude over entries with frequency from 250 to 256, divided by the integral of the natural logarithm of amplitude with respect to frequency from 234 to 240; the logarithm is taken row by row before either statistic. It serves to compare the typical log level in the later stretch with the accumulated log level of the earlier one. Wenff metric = 0.159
